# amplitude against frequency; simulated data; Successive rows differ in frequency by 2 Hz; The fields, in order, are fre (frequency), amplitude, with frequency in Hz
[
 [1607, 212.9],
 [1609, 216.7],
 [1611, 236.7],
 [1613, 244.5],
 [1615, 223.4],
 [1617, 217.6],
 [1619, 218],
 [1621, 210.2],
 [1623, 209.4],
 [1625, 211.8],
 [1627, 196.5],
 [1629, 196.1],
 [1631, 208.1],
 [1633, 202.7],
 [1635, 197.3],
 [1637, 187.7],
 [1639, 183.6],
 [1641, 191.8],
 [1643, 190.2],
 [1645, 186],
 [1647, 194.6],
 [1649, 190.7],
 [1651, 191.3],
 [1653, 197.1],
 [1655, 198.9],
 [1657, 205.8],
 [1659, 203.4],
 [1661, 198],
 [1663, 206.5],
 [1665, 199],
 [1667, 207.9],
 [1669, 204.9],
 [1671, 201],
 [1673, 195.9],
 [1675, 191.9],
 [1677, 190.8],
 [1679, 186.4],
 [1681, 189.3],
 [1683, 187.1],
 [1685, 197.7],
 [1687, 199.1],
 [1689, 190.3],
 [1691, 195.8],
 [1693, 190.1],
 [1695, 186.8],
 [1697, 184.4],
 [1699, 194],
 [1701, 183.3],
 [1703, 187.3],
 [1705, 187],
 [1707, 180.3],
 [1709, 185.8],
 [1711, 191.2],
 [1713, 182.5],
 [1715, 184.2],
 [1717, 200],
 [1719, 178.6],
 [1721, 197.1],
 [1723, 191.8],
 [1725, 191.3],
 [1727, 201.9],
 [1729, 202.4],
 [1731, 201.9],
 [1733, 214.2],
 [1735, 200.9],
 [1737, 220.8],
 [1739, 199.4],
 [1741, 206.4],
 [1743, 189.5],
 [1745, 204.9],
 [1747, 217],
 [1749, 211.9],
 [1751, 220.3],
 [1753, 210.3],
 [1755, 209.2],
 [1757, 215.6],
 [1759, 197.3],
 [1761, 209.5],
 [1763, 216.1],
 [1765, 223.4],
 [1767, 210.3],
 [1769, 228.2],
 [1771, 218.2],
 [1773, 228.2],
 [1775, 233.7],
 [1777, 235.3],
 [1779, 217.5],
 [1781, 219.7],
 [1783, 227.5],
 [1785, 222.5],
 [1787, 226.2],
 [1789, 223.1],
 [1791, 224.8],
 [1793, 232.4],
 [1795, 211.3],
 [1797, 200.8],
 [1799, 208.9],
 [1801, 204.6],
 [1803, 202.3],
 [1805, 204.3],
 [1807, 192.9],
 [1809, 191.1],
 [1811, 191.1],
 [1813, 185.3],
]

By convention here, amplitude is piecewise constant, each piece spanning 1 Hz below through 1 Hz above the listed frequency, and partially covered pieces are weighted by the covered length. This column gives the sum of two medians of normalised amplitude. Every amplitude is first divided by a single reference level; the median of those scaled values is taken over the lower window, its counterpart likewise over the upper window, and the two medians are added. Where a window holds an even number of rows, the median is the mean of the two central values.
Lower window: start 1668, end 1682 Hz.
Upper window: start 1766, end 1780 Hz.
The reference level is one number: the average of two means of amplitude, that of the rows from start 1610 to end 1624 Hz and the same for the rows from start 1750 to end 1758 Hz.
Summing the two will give 1.92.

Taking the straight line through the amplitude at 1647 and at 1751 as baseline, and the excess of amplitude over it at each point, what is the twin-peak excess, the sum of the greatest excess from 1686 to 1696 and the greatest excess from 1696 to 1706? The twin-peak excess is -19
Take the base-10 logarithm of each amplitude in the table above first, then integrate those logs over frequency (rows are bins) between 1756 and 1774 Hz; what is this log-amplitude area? 42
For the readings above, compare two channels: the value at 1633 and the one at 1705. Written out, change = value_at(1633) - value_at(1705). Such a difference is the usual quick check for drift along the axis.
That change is 16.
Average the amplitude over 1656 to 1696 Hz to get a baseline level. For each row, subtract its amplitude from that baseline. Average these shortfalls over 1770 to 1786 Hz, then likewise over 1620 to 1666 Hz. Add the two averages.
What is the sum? -31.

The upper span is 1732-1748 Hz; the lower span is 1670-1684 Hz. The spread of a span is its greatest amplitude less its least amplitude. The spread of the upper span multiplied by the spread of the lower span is 457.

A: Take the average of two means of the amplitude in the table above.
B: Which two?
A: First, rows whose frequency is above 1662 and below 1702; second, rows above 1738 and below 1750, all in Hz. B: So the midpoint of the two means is 199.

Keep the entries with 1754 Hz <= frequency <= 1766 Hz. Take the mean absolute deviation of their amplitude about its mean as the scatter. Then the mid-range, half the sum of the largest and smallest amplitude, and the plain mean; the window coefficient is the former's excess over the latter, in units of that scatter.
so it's -0.23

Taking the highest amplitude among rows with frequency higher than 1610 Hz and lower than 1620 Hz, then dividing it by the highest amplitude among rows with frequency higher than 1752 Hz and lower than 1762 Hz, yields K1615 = 1.13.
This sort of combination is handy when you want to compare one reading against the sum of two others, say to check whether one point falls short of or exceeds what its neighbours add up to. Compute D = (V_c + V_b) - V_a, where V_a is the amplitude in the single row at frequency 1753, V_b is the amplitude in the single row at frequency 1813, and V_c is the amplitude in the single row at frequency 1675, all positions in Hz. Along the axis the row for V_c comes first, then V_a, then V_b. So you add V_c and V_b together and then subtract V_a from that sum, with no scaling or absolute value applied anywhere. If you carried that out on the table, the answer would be 167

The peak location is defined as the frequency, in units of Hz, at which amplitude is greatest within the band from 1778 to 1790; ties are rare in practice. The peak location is 1783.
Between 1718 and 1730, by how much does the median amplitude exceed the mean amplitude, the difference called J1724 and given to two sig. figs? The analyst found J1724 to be 0.60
